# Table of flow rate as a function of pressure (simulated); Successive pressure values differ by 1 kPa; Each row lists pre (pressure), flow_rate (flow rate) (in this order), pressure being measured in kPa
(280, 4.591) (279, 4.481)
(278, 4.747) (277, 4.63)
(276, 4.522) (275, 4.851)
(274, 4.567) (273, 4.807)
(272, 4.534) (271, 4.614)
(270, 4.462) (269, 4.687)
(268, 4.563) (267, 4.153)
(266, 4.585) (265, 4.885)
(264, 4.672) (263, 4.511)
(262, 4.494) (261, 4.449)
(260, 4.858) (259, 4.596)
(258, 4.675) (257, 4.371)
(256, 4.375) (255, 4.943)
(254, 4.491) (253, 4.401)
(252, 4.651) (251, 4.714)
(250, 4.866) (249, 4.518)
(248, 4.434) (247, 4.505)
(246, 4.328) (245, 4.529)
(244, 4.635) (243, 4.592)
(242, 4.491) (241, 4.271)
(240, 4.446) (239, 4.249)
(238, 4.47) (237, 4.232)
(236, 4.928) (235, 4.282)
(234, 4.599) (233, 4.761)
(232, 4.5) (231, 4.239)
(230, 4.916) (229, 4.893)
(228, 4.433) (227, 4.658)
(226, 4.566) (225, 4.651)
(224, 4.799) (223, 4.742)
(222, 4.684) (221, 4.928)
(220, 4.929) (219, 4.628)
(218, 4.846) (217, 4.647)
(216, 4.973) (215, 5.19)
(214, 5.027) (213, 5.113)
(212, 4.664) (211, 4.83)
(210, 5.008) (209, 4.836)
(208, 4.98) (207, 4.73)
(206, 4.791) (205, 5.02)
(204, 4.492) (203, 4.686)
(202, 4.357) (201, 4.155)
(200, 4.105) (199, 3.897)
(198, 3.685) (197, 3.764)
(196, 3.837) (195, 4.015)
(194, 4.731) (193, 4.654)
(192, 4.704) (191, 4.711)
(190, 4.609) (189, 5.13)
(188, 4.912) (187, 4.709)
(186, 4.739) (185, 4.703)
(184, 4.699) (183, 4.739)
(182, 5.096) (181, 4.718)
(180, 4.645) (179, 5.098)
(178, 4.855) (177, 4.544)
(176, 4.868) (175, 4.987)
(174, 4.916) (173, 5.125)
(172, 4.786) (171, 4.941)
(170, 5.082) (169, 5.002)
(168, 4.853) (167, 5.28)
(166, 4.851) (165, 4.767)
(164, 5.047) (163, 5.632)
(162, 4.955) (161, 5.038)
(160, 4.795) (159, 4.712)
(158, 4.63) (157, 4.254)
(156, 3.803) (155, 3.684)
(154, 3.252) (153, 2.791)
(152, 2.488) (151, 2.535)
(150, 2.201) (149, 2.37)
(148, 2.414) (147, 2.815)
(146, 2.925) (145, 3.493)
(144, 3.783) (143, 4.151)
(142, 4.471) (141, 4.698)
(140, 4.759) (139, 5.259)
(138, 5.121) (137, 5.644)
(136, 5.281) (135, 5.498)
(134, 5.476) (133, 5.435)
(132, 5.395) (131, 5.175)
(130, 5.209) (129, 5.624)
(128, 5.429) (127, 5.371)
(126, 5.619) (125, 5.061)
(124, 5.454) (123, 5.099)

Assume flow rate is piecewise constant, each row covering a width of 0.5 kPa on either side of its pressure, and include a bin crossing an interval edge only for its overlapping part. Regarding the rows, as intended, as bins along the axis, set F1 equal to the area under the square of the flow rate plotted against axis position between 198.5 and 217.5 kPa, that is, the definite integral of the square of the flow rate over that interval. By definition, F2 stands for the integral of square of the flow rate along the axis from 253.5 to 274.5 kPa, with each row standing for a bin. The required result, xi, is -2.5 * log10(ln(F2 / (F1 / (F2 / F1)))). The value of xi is 2.7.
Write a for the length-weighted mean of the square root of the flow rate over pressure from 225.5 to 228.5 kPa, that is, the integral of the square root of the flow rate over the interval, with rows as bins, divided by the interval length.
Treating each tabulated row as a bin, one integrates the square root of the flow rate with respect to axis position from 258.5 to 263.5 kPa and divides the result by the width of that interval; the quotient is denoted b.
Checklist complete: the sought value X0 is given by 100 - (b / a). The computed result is 99.0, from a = 2.13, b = 2.14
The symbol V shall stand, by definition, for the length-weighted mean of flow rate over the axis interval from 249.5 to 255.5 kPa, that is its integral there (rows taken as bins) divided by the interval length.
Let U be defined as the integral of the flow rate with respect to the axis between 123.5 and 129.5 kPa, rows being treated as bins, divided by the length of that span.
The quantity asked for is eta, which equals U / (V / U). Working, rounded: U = 5.43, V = 4.68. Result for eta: 6.3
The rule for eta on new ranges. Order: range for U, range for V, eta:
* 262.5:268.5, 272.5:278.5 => 4.4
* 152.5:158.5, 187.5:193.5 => 2.9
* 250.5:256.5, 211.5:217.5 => 4.3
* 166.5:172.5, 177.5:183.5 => 5.1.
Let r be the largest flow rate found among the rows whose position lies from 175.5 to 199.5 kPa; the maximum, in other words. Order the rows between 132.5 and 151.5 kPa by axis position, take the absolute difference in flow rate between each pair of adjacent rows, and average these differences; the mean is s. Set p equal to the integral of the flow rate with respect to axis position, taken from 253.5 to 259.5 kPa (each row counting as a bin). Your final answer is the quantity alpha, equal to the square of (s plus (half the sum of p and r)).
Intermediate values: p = 27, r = 5.13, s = 0.261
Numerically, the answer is 274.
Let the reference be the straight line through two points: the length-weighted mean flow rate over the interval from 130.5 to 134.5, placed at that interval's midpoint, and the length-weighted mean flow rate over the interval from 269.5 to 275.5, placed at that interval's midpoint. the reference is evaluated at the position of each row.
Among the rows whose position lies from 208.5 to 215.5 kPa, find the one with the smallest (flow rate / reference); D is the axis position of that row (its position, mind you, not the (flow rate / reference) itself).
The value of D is 212 kPa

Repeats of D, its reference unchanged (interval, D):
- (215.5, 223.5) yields 219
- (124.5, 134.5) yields 125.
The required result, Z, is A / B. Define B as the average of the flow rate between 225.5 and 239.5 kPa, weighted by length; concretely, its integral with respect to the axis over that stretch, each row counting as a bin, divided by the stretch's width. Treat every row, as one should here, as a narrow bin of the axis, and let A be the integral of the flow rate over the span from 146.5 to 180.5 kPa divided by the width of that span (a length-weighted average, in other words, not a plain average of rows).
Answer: 0.94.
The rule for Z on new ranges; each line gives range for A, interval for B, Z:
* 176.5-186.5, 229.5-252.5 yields 1.06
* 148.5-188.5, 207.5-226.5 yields 0.92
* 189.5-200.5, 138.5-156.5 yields 1.24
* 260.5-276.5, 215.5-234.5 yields 0.97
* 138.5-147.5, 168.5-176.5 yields 0.81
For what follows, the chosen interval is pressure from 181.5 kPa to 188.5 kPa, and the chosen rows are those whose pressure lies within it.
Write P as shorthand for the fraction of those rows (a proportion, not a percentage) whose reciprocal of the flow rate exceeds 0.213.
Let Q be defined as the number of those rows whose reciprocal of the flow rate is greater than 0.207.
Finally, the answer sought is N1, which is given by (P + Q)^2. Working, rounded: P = 0.00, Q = 5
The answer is 25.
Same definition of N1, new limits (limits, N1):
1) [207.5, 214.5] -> 5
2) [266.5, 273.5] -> 62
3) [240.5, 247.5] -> 64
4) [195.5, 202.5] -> 64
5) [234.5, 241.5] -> 47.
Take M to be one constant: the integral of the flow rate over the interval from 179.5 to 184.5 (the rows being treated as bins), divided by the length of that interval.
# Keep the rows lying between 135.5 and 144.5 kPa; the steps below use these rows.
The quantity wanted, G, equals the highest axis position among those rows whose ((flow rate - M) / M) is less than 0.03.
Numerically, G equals 144 kPa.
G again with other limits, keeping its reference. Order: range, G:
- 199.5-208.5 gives 207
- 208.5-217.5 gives 217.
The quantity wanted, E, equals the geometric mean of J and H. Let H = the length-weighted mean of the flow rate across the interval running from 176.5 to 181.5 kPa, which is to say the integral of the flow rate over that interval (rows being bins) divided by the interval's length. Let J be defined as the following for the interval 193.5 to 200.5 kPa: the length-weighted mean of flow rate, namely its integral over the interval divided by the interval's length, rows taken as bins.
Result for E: 4.4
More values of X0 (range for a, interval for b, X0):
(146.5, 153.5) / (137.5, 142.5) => 98.6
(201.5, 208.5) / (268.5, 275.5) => 99.0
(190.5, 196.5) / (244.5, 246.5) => 99.0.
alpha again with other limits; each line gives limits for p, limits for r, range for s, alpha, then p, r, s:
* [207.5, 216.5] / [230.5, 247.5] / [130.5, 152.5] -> 626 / 45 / 4.928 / 0.238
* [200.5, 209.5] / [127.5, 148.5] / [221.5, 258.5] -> 580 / 42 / 5.644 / 0.229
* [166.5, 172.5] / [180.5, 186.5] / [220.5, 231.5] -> 314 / 30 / 5.096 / 0.207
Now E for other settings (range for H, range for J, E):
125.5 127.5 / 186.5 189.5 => 5.2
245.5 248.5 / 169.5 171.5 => 4.7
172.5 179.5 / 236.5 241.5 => 4.6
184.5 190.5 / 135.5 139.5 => 5.1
